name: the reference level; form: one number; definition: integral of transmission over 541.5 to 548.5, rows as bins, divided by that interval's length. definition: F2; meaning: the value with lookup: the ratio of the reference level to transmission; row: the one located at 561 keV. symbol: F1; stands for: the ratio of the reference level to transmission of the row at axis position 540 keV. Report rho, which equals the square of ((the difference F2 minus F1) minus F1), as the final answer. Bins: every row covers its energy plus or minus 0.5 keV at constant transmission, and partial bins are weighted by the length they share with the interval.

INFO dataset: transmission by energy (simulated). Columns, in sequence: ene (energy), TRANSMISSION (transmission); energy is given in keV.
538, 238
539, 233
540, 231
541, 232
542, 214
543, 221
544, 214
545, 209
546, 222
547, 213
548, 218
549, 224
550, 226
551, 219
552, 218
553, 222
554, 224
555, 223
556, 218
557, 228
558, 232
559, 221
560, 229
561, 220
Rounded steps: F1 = 0.93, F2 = 0.98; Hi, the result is 0.79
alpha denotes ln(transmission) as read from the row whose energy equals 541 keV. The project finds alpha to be 5.45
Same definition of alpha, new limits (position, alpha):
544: 5.37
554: 5.41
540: 5.44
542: 5.37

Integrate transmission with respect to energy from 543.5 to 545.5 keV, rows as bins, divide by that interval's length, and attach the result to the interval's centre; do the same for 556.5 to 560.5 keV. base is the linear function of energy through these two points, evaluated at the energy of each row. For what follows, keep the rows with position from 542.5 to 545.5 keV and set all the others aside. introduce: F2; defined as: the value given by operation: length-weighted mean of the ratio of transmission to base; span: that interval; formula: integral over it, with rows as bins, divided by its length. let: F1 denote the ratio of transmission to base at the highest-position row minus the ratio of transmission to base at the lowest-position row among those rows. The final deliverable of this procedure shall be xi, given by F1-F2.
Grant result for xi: -1.09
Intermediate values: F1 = -0.07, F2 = 1.02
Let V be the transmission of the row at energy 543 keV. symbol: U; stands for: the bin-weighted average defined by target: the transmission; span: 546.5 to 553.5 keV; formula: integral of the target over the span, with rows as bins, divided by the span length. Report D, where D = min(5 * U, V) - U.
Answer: 1.0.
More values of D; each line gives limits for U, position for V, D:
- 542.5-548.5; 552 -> 1.8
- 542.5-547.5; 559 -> 5.2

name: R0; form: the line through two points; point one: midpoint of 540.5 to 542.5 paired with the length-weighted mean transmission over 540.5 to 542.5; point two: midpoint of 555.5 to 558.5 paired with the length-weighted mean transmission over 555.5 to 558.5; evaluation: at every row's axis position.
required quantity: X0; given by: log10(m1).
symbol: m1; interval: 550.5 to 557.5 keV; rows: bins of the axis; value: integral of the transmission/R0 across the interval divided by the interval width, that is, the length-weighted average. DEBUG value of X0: -0.007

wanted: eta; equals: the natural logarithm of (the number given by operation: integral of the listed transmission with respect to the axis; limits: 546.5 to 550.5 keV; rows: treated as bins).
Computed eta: 6.78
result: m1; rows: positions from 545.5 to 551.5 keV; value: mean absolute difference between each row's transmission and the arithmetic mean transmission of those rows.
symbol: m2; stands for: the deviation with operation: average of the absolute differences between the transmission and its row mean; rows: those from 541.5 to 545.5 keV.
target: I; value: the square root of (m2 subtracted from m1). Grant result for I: 0.65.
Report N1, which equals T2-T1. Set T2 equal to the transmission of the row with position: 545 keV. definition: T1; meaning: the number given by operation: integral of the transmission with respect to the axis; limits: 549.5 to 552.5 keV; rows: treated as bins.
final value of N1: -454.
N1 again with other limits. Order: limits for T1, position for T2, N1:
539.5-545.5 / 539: -1088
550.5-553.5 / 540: -428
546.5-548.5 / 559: -210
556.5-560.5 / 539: -677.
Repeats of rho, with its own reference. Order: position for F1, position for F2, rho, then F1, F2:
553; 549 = 0.96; 0.97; 0.96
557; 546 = 0.85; 0.95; 0.97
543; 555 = 0.97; 0.98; 0.97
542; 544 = 1.02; 1.01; 1.01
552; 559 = 1.01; 0.99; 0.98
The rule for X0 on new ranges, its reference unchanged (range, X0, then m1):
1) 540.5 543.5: -0.001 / 0.997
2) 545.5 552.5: -0.009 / 0.980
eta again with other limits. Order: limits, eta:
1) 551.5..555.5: 6.79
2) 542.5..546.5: 6.76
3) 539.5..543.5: 6.80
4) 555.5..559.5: 6.80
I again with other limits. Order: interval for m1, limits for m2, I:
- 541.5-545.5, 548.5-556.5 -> 0.83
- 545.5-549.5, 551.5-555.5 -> 1.37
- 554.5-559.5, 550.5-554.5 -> 1.49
